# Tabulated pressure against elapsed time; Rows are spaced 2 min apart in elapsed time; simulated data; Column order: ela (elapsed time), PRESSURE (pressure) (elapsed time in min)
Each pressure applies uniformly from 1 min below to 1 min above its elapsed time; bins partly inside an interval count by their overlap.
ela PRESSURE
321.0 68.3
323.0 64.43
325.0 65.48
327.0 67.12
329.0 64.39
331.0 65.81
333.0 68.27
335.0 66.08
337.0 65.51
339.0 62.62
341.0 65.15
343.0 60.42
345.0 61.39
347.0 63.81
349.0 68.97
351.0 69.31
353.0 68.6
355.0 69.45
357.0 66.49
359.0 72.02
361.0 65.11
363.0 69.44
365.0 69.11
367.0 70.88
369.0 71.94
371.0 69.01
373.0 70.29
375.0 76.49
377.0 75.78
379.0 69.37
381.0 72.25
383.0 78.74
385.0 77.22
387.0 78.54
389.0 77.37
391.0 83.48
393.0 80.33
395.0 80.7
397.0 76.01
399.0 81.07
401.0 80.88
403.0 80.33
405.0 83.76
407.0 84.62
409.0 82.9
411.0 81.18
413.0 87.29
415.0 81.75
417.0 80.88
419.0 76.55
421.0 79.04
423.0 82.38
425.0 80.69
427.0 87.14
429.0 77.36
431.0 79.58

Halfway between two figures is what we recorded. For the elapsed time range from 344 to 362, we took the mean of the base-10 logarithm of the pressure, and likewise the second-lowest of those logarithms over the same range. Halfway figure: 1.82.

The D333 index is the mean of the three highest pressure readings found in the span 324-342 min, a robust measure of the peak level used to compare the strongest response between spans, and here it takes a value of 67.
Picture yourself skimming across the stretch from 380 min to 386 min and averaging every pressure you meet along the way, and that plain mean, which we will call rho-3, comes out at 76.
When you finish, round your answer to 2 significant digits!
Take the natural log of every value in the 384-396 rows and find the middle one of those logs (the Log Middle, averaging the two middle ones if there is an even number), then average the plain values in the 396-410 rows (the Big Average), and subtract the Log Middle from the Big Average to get 77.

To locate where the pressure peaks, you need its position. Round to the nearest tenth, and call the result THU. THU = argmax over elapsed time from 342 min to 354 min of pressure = 351.0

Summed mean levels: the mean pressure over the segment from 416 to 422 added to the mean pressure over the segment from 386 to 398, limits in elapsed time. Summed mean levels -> 158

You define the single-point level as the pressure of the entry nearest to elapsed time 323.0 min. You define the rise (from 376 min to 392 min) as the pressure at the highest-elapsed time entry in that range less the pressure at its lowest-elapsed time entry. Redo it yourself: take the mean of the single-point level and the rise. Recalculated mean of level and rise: 36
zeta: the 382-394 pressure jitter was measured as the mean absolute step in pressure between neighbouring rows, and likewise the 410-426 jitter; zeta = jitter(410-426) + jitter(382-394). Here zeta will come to 6.1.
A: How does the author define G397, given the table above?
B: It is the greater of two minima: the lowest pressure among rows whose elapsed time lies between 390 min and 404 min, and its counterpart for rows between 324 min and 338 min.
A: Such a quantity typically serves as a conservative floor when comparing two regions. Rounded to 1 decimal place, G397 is 76.0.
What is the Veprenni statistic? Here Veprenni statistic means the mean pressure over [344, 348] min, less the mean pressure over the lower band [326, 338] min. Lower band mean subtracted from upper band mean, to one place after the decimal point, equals -3.6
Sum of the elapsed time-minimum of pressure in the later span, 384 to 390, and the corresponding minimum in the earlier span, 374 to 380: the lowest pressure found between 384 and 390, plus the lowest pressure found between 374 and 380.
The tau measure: 147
